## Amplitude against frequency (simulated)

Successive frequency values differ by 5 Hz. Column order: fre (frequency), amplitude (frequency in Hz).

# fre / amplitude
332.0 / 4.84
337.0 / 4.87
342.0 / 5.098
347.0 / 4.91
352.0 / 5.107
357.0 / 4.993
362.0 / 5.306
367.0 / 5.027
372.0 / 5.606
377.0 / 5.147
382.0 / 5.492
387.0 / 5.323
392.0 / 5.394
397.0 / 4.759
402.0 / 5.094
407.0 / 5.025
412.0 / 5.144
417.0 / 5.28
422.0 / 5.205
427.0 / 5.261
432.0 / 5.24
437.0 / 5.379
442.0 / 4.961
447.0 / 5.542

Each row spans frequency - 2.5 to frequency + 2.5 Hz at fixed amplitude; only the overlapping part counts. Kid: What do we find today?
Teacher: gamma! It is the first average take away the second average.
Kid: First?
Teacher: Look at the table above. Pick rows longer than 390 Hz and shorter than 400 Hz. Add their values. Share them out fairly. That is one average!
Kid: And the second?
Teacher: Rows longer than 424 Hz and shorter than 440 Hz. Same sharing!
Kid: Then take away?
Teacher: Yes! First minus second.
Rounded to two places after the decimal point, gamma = -0.22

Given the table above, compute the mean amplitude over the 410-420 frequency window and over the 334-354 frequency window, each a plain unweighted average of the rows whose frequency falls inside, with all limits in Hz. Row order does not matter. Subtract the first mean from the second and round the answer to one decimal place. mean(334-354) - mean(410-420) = -0.2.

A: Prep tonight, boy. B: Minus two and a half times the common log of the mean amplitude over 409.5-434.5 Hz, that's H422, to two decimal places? -1.80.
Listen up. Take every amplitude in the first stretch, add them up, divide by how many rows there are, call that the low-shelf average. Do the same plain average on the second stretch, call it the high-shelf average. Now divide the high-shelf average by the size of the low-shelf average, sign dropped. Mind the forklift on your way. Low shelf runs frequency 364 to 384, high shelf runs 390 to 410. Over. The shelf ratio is 0.953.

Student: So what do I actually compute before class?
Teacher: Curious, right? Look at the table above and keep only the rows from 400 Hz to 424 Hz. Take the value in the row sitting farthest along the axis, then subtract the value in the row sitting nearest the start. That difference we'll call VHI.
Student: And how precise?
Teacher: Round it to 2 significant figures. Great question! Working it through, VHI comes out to 0.11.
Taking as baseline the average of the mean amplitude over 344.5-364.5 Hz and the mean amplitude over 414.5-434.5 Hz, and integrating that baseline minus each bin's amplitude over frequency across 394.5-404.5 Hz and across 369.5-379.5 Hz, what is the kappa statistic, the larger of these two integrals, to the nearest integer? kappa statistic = 2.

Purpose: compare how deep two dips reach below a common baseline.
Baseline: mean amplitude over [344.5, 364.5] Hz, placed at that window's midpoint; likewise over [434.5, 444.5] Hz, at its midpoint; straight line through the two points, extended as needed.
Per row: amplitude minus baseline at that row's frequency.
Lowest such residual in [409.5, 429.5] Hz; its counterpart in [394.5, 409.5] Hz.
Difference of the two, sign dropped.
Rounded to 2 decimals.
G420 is 0.37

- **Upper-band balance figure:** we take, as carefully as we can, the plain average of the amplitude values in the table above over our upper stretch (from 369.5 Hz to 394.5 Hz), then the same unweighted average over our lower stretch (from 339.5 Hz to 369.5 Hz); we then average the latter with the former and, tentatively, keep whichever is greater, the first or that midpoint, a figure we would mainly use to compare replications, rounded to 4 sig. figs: 5.392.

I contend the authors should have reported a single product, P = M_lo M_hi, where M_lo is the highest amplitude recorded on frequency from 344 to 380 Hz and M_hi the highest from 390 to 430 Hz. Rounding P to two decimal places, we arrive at 30.24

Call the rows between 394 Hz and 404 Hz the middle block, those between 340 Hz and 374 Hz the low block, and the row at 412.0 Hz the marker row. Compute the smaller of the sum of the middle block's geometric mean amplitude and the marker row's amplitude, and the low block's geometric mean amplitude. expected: 5.15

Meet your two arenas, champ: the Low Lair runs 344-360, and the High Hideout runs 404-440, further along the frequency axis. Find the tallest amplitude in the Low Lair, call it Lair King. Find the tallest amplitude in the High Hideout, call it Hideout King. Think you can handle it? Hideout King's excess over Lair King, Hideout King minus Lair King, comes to 0.27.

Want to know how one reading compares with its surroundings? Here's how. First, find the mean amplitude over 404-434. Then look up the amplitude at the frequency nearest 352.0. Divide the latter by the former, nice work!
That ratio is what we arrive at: 0.98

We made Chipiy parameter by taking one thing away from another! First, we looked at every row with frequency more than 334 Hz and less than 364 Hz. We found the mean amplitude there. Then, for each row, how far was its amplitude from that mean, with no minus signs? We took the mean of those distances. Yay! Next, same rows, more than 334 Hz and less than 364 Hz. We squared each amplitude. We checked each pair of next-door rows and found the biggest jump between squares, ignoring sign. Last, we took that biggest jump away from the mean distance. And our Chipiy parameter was -3.1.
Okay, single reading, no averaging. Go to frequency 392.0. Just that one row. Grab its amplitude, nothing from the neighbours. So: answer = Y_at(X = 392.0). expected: 5.394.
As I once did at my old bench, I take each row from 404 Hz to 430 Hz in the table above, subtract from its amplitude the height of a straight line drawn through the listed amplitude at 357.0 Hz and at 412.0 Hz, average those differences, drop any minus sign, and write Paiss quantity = 0.025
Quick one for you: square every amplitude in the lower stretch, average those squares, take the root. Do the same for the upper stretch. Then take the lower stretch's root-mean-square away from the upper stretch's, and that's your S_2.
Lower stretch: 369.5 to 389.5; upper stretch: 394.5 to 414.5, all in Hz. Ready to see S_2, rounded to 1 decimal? -0.4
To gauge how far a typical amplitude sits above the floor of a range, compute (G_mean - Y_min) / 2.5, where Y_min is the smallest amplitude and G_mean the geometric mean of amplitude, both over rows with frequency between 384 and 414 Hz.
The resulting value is 0.14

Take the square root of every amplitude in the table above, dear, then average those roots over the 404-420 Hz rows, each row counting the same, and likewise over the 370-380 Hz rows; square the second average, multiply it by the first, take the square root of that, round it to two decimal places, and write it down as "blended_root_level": 3.49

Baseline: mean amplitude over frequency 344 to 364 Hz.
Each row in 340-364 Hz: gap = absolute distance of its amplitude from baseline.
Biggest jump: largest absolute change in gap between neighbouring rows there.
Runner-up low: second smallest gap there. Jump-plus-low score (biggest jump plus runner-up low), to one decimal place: 0.2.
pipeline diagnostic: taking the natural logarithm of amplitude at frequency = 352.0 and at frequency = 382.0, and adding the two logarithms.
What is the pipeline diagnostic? 3.33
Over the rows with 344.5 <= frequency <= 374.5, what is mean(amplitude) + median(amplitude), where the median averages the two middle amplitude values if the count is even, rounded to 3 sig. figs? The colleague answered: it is 10.2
